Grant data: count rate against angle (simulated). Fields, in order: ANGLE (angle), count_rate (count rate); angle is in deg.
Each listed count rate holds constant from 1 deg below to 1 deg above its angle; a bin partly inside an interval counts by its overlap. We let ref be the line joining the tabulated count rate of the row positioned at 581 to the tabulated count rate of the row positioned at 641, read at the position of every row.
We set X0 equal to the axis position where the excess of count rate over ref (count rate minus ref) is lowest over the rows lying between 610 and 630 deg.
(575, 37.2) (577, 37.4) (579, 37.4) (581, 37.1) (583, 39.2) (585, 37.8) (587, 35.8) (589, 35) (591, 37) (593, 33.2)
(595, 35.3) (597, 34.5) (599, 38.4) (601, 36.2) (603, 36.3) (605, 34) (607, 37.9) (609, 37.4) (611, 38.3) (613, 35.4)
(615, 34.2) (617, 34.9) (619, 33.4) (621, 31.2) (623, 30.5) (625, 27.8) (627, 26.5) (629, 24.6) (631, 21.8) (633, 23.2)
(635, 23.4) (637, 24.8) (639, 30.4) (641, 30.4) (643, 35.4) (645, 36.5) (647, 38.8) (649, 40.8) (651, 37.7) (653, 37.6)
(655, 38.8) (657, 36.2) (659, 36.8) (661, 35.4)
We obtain 629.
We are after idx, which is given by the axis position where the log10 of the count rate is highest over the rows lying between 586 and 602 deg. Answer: 599 deg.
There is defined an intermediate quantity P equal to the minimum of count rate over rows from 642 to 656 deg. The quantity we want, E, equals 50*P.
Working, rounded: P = 35.4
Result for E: 1770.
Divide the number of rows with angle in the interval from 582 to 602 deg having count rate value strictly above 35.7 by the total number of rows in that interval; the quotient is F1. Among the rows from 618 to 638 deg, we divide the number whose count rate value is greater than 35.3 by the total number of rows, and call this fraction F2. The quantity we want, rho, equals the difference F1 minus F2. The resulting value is 0.6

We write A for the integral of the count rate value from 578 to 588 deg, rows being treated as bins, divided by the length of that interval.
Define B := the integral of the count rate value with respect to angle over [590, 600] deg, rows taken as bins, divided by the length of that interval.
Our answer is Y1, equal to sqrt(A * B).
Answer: 36.6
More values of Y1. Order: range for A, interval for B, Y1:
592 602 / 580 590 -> 36.2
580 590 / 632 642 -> 31.3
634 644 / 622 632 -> 27.5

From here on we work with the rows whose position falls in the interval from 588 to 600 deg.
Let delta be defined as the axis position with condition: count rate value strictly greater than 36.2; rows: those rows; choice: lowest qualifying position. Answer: 591 deg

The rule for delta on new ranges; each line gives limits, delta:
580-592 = 581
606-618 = 607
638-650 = 645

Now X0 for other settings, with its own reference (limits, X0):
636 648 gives 637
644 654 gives 645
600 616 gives 605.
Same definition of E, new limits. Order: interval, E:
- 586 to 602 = 1660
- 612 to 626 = 1390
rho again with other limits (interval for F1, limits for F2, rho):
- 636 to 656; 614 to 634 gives 0.6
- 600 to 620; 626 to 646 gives 0.3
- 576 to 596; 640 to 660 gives -0.2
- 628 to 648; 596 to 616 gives -0.5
